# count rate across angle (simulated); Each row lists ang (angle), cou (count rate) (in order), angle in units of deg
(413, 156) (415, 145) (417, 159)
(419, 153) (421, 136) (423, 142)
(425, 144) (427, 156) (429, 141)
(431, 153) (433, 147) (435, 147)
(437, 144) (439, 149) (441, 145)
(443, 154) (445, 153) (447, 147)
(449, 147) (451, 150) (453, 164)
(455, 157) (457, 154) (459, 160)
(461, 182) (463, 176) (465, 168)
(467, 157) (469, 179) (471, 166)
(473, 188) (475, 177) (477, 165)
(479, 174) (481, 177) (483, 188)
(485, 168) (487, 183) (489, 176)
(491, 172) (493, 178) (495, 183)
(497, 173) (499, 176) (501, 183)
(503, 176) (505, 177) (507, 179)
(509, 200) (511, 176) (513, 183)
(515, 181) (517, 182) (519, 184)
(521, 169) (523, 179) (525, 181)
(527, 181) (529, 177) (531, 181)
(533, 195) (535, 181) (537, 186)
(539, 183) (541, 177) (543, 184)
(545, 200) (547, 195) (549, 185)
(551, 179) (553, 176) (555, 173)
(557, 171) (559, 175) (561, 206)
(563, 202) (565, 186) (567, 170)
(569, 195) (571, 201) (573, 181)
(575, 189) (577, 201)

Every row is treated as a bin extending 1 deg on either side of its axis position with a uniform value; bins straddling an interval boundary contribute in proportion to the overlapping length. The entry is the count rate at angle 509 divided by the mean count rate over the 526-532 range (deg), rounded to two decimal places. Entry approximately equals 1.11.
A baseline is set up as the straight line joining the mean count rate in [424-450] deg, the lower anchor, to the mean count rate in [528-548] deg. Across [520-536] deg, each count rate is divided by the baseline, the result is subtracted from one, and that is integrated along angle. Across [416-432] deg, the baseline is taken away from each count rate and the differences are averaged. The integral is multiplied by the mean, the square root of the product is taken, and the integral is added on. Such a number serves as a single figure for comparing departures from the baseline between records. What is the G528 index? 1.0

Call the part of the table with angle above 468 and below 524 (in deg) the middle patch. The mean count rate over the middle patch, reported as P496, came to 178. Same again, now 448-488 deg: 169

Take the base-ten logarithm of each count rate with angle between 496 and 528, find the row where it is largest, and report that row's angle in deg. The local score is 509 deg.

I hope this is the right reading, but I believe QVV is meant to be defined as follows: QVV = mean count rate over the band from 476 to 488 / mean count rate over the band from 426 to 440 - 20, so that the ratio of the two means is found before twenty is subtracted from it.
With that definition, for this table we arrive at -18.8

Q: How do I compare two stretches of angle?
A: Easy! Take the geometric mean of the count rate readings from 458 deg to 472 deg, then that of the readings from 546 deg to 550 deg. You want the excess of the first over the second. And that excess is -20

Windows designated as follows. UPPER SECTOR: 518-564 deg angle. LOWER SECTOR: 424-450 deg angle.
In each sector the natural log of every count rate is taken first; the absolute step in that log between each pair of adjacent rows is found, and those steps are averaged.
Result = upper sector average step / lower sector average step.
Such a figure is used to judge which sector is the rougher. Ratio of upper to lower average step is 1.0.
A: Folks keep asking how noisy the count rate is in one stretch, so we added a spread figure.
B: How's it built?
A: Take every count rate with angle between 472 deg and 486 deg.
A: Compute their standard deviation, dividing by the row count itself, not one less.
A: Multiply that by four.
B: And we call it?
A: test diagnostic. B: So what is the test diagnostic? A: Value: 33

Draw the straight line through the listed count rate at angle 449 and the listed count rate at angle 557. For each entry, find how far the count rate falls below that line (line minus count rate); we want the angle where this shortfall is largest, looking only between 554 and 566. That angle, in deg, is 557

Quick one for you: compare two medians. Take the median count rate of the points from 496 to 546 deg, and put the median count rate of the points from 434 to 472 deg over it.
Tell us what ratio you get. 0.85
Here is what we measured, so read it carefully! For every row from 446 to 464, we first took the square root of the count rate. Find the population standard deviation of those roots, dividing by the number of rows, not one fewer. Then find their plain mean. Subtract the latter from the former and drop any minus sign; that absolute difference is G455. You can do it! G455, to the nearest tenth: 12.2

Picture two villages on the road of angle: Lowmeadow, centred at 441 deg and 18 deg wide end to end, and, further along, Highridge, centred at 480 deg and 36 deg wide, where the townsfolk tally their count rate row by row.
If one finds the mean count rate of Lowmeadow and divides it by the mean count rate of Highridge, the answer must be 0.85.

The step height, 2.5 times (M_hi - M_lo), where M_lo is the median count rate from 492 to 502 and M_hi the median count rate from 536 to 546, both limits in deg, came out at 15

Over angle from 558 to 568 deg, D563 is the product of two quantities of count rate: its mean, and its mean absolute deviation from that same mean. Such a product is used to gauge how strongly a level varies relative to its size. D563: 2434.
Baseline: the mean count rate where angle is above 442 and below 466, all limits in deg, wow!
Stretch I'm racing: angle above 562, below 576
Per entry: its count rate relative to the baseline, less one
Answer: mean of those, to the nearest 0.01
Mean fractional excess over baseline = 0.19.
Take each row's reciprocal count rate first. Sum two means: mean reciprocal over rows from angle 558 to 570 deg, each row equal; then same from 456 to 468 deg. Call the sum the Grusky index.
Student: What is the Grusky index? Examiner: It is 0.0114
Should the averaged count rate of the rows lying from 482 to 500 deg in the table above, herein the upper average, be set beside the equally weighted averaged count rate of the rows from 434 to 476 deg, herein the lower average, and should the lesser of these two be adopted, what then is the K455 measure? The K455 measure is 160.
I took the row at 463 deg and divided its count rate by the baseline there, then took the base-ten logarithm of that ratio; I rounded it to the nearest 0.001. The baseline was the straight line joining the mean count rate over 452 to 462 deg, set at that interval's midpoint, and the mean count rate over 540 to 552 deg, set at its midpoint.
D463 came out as 0.028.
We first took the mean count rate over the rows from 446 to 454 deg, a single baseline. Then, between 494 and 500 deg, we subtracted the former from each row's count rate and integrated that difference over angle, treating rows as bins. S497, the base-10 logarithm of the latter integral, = 2.18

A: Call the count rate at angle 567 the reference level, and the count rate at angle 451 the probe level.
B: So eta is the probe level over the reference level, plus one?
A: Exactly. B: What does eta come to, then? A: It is 1.882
